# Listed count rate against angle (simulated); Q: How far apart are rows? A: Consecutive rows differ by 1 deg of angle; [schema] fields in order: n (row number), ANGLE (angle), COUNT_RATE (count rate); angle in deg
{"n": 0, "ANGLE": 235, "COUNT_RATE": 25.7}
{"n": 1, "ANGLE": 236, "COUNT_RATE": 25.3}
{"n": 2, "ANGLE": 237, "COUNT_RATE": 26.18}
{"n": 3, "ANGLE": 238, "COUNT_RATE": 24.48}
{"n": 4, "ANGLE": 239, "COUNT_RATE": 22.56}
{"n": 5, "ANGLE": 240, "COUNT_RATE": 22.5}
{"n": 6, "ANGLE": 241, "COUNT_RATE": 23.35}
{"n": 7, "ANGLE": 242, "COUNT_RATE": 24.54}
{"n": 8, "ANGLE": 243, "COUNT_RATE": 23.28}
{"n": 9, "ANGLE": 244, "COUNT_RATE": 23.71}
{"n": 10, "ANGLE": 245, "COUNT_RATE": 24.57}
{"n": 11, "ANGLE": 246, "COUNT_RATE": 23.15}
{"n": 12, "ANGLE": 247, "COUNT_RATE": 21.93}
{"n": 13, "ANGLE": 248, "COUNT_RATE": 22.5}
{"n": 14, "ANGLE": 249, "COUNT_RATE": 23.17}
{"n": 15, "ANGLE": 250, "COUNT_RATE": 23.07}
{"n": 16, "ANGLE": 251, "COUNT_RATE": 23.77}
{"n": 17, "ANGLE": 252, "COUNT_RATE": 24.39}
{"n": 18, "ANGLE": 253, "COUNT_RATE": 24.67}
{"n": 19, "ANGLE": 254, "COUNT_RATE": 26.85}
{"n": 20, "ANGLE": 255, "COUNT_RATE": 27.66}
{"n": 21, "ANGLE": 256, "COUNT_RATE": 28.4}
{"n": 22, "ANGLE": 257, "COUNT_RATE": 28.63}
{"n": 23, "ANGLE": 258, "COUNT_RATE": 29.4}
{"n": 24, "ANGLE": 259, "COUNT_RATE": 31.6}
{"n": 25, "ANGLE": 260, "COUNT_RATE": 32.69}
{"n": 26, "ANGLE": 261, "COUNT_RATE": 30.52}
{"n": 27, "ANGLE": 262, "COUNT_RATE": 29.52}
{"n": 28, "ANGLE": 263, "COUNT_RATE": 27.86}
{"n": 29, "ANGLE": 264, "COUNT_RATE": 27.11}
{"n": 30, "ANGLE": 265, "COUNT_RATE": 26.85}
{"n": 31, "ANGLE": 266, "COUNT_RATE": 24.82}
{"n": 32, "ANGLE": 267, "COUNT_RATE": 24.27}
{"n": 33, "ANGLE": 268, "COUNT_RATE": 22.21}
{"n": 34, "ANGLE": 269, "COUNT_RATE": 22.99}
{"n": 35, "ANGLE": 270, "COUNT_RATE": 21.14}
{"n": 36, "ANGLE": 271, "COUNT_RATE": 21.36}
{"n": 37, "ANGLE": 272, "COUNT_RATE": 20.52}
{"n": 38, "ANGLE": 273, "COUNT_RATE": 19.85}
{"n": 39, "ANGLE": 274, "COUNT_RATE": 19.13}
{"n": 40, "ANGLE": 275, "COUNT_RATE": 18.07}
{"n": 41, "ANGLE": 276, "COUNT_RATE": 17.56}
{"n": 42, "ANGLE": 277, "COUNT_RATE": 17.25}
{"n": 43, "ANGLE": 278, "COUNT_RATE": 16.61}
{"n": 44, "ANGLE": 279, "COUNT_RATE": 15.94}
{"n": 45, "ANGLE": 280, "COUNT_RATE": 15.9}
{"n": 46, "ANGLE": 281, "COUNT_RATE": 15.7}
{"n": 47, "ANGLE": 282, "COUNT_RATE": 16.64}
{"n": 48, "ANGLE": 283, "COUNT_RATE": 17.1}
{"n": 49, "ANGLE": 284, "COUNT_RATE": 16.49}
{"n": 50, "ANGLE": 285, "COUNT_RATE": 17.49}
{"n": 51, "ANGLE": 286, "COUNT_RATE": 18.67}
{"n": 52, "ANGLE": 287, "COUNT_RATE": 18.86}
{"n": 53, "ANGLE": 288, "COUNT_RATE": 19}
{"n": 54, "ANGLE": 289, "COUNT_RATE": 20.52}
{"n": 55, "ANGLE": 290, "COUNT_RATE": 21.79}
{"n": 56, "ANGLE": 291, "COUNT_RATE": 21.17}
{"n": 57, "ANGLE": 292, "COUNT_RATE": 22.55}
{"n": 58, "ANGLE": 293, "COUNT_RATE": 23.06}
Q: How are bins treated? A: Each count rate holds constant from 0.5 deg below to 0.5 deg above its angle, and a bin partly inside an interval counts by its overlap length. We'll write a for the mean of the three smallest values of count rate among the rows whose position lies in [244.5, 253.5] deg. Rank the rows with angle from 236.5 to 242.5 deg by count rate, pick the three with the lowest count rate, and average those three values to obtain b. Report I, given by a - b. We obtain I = 0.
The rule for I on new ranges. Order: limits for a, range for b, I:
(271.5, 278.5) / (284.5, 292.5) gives -1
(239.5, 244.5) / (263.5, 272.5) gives 2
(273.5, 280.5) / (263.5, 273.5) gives -4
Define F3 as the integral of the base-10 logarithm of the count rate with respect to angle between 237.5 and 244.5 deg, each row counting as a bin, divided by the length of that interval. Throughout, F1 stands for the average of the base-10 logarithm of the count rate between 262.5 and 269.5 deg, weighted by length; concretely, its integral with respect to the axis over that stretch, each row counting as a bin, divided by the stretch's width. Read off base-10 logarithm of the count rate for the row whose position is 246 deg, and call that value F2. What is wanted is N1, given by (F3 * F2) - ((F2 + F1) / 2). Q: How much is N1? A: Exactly 0.49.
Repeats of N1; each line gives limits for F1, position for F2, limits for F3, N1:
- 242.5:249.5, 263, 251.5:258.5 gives 0.67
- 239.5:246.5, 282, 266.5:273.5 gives 0.34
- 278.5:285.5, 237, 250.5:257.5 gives 0.70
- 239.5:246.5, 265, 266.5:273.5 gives 0.51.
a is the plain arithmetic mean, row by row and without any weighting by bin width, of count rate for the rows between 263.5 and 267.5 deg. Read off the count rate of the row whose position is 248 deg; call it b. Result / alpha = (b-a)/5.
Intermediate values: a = 26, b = 22.5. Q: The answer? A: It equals -0.7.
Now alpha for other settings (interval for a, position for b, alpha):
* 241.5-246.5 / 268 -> -0.3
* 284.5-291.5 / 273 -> 0.0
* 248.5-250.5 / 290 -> -0.3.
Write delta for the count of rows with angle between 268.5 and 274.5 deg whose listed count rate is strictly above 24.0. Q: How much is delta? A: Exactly 0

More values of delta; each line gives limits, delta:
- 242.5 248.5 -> 1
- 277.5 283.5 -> 0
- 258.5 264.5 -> 6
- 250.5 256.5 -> 5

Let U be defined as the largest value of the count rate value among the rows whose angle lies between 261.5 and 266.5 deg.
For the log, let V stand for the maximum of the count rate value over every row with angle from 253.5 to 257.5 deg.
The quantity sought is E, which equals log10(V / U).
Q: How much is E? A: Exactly -0.01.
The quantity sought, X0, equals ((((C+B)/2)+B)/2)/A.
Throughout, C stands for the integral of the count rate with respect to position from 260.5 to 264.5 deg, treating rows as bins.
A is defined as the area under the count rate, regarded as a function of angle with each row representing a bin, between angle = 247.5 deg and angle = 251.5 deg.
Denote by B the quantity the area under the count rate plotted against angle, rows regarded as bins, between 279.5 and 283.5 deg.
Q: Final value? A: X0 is 0.84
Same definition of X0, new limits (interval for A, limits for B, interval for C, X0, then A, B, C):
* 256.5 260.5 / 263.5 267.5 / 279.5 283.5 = 0.77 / 122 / 103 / 65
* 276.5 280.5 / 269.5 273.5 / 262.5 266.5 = 1.35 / 66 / 83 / 107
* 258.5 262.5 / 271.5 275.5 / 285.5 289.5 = 0.62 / 124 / 78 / 77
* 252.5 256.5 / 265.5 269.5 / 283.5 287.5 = 0.82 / 108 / 94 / 72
